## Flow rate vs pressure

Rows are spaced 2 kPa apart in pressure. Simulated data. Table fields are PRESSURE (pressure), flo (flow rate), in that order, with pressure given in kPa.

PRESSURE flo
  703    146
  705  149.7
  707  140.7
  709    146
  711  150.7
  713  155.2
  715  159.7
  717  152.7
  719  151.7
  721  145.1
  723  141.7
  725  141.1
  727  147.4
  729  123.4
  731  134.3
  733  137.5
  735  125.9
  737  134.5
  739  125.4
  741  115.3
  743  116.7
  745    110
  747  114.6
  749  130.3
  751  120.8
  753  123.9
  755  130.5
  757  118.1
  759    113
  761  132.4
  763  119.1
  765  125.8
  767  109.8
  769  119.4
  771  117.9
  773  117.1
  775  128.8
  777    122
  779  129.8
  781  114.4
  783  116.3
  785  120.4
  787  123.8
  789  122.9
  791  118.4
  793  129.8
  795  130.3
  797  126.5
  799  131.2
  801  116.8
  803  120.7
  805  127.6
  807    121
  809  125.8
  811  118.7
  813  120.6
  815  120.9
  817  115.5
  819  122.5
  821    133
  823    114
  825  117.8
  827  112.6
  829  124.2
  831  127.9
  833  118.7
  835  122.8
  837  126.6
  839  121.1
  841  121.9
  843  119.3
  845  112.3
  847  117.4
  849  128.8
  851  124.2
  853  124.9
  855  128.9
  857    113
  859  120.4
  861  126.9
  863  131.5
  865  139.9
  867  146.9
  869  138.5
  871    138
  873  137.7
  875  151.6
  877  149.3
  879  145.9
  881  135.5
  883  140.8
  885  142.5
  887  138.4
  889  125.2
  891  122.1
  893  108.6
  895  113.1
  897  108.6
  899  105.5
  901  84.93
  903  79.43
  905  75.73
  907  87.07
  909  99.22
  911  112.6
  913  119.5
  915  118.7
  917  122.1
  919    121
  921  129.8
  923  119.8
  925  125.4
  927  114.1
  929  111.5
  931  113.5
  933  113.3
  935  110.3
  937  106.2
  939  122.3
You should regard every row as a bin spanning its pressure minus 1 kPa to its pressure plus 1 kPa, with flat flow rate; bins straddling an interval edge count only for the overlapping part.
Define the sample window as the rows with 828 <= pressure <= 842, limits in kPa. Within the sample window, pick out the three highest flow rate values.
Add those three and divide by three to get 126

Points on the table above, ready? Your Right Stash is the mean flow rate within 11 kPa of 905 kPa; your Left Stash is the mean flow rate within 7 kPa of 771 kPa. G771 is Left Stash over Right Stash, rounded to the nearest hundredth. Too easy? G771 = 1.20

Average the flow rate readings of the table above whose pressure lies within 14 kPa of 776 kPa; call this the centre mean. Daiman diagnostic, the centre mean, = 121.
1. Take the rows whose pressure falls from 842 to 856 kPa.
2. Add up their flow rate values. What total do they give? 856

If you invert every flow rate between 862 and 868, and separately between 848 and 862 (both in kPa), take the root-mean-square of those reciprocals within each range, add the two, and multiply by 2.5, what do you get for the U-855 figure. 0.0382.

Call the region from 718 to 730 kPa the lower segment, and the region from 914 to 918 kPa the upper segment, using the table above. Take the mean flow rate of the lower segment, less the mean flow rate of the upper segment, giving 21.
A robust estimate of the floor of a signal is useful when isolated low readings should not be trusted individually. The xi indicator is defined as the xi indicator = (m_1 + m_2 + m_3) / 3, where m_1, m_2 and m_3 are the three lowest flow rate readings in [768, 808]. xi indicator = 116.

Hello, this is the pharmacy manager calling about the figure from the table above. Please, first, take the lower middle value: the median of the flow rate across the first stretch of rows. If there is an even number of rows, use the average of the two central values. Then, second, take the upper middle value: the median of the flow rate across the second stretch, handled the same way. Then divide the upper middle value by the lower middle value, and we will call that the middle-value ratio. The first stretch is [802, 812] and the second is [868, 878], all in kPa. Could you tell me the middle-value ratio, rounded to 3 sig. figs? 1.14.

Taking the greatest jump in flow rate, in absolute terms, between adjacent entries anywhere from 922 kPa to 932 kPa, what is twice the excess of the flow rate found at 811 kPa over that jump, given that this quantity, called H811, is 214.8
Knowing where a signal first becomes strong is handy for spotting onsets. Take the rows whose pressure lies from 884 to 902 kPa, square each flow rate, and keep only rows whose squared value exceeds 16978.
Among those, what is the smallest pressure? 885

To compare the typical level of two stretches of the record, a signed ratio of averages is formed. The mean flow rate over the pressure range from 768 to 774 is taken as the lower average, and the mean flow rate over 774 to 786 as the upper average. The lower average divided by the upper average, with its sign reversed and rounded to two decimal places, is -0.97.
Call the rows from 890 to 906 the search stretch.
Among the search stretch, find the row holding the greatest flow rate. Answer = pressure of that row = 891 kPa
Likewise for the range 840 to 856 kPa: 855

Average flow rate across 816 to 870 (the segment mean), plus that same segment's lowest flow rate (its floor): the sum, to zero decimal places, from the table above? 236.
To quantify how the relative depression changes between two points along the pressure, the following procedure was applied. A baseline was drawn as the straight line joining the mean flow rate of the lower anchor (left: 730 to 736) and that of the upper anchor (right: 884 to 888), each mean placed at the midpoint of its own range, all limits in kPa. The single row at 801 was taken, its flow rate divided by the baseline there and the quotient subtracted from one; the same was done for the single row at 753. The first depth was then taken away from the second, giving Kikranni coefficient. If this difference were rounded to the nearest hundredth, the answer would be -0.07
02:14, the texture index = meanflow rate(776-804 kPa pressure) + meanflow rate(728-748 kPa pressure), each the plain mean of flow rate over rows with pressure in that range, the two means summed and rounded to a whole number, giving 247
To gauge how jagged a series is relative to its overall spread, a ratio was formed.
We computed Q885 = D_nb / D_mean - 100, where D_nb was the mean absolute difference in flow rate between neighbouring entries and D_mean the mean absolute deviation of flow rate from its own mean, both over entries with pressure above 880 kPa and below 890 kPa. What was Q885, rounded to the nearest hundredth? -98.76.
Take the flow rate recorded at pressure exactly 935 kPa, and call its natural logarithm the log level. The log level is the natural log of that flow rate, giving 4.70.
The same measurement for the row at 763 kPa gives 4.78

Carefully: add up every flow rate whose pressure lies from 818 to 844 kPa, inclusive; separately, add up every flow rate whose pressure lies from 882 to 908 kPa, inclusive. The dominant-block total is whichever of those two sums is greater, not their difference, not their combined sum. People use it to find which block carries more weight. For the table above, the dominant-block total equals 1582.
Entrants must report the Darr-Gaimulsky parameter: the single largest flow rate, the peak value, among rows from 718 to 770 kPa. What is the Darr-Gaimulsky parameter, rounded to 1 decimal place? 151.7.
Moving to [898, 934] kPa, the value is 129.8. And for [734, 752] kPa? 134.5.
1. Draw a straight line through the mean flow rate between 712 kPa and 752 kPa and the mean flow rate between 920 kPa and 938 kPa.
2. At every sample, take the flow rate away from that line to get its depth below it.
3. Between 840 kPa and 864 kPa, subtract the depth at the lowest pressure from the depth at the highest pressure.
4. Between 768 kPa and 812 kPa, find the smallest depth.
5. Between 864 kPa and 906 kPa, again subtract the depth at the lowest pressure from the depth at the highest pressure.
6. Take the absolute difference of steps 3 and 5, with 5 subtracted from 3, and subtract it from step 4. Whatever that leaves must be -75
